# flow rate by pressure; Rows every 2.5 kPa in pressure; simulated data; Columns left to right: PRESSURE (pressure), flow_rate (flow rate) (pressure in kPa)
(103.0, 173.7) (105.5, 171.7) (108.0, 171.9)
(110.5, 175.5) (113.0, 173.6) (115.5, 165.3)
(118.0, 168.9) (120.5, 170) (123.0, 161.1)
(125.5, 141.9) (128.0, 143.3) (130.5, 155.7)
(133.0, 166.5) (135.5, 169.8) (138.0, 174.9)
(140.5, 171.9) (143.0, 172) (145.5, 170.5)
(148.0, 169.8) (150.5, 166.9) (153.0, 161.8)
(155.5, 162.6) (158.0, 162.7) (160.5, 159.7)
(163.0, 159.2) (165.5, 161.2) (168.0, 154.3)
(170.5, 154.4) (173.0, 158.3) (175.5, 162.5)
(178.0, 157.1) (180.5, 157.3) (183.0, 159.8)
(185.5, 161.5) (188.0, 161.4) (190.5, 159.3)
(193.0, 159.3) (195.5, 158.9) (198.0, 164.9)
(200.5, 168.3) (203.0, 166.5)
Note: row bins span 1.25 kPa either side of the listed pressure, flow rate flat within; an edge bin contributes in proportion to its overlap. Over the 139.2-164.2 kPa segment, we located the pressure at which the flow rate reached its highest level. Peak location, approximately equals 143.0 kPa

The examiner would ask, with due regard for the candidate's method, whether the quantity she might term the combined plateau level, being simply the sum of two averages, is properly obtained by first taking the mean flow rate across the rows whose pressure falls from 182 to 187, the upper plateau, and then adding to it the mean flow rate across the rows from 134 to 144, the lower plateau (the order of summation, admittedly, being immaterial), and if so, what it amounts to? 333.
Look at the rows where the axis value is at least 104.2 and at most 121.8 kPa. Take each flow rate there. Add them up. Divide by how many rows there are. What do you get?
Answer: 171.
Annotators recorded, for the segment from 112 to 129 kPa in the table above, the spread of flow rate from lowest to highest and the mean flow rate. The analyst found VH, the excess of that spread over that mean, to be -129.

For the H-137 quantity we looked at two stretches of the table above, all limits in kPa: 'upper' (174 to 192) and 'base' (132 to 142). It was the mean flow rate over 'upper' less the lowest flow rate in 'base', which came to -6.7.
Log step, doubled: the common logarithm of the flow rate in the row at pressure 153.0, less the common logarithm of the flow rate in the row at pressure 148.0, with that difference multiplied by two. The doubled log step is -0.04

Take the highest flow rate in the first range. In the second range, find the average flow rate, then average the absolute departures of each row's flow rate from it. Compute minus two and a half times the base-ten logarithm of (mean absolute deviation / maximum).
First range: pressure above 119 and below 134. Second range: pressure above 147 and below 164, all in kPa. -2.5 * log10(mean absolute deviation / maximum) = 4.41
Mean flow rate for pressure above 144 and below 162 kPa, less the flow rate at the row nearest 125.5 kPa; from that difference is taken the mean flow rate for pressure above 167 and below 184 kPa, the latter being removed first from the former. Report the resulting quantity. -135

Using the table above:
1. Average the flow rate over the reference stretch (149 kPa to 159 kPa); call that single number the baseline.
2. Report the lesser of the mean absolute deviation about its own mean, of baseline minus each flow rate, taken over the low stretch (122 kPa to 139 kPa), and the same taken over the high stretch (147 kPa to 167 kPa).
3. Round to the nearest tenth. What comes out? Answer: 2.7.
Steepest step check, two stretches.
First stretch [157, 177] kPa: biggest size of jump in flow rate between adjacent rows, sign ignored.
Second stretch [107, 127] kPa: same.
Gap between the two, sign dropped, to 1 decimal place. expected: 12.3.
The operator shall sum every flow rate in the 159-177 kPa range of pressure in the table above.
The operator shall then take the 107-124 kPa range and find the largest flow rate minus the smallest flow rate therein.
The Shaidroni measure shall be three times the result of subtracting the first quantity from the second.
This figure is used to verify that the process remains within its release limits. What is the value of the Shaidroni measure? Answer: -3286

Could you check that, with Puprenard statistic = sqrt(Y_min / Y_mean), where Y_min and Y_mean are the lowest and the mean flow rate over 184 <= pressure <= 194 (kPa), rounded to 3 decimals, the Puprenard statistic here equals 0.997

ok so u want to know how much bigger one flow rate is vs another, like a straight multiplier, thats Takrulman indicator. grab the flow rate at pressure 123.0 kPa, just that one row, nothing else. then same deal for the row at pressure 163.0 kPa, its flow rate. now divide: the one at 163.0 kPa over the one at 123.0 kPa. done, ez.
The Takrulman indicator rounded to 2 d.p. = 0.99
